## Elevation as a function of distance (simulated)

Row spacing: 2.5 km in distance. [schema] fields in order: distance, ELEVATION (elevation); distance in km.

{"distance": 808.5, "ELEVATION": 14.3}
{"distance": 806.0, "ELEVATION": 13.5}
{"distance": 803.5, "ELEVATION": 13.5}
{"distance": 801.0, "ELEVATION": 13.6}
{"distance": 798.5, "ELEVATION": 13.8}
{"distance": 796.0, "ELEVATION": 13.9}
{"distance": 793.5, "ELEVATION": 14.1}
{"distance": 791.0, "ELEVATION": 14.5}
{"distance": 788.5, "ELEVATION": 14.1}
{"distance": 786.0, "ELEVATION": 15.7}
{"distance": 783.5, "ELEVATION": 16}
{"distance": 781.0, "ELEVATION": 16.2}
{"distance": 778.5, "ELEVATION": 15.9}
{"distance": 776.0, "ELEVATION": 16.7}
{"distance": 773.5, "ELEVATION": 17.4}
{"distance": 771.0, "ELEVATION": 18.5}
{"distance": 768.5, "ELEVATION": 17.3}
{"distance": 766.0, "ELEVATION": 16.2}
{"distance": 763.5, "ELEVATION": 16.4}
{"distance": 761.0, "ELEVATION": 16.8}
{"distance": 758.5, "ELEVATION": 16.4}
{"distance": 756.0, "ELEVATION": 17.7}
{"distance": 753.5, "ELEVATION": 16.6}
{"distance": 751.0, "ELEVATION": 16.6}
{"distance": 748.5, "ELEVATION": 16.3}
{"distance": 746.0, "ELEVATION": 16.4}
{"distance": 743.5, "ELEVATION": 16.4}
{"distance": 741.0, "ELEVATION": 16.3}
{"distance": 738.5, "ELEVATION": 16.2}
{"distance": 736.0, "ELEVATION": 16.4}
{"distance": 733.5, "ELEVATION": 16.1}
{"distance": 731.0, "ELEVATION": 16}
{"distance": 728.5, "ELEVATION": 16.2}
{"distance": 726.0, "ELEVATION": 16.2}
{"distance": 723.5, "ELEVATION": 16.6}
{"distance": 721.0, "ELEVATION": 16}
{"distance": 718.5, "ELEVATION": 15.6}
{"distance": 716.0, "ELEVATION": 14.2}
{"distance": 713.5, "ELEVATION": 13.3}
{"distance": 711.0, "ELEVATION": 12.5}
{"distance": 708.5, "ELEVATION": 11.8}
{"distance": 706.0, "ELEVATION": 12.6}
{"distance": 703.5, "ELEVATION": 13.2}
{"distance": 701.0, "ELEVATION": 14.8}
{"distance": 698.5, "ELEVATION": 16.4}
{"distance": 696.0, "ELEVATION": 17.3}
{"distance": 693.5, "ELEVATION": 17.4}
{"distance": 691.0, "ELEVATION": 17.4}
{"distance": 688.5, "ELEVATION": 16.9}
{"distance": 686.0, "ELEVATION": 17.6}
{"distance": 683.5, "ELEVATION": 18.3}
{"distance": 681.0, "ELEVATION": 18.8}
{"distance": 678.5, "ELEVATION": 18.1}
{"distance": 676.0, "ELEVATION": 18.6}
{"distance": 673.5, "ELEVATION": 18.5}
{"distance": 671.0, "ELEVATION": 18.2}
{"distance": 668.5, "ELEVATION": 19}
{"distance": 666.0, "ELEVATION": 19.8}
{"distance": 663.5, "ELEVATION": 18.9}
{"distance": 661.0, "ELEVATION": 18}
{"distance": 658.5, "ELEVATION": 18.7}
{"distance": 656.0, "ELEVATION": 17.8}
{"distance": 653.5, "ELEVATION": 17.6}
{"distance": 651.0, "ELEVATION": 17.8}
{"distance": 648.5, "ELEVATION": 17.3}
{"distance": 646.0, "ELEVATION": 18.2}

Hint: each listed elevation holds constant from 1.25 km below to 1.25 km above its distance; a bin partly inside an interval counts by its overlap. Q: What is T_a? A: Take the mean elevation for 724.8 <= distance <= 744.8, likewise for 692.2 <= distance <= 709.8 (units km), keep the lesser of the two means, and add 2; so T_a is 16.8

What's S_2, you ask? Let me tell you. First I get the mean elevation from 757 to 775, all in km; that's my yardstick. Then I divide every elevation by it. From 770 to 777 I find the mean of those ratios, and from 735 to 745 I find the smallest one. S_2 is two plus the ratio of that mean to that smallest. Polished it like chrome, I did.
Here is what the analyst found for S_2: 3.08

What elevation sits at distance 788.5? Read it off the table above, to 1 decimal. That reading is 14.1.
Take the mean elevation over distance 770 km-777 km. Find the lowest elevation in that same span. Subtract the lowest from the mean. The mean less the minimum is 0.8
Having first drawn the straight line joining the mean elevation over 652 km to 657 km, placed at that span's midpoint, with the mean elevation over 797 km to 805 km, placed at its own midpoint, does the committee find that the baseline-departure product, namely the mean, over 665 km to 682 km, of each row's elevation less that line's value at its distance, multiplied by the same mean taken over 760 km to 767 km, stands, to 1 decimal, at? 2.7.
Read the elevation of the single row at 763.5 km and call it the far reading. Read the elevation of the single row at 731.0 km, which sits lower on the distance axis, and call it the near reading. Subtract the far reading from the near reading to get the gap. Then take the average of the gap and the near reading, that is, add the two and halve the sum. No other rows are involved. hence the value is 7.8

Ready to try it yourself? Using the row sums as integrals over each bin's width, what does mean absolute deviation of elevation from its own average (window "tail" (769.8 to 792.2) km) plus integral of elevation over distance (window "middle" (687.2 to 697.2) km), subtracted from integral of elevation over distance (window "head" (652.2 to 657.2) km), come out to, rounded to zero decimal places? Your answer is -85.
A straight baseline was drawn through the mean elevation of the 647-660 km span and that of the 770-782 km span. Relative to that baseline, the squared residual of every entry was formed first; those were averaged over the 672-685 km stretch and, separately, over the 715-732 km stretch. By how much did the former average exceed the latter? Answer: -2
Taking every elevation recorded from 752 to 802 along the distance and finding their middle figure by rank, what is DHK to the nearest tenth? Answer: 16.2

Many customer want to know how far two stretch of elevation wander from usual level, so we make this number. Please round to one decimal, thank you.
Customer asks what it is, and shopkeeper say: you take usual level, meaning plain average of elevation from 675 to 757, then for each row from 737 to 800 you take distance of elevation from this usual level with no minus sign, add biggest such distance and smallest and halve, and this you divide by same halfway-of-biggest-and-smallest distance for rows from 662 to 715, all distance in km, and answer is 0.5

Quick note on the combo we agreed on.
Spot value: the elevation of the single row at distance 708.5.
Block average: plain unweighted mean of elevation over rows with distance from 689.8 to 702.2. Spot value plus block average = 28.5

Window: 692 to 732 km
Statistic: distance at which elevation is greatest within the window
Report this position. 693.5 km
